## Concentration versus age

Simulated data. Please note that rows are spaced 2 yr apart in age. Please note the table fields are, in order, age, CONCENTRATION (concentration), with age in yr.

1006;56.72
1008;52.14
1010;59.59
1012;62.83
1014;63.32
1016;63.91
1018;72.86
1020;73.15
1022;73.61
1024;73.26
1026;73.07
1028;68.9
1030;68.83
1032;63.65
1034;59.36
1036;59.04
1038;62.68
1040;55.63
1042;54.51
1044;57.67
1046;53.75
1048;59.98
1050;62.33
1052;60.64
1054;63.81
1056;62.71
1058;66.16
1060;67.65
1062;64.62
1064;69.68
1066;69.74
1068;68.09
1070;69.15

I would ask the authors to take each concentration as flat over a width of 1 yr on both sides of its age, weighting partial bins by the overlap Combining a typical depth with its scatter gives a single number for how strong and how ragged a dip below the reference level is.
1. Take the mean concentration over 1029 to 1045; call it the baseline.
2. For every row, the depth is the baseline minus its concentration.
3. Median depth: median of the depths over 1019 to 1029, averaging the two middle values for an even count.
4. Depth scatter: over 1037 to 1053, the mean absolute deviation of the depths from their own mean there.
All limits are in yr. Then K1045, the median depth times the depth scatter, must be -39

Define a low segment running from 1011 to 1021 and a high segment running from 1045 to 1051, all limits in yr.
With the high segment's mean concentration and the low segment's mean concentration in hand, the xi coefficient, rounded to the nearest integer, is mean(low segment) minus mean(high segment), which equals 9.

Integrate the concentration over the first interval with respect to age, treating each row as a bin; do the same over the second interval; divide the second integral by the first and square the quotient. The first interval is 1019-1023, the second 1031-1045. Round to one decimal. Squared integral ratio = 7.9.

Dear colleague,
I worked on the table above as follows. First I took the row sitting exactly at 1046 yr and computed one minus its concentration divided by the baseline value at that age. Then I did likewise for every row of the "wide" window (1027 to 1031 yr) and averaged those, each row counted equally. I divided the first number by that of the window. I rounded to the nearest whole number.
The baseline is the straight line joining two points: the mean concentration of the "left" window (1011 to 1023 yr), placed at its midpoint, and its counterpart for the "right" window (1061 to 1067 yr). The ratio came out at -22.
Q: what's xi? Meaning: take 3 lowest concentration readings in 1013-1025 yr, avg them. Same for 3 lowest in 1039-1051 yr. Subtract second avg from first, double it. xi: 24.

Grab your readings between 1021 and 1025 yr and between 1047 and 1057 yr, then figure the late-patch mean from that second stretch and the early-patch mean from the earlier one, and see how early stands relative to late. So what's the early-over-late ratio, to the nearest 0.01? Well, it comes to 1.19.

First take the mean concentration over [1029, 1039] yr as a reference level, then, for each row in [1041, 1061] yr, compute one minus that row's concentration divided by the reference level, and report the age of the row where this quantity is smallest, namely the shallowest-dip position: 1060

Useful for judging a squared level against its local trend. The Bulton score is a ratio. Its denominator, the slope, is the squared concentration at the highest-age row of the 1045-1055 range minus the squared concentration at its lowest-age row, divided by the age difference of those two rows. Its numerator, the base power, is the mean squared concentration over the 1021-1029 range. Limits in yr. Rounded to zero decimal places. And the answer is 35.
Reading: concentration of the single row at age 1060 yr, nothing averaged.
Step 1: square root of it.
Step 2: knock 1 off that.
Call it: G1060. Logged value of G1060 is 7.2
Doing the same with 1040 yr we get 6.5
